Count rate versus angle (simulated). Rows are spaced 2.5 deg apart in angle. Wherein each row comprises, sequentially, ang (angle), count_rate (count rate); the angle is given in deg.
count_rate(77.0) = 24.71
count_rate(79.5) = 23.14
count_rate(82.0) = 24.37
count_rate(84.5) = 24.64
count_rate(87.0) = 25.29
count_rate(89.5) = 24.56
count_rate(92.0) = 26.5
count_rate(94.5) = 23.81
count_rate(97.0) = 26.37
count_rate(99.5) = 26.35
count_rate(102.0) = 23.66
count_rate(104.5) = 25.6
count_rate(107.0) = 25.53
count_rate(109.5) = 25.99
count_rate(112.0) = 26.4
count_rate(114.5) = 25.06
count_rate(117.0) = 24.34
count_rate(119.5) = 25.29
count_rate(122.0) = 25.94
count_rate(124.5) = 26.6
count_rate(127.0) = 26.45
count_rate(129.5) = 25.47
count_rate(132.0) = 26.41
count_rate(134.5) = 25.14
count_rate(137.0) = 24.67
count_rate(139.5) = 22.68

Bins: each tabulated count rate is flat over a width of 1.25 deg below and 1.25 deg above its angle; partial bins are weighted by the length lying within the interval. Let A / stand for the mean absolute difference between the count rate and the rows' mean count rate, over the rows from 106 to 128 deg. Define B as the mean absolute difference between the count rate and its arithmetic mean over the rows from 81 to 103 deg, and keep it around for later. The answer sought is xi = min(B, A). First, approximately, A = 0.60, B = 0.95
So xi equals 0.603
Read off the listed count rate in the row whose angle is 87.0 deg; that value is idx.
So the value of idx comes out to 25.29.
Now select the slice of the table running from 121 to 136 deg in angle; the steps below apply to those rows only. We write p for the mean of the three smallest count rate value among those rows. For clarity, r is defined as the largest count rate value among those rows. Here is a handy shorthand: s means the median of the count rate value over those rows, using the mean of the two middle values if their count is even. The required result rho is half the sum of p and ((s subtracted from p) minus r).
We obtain -0.87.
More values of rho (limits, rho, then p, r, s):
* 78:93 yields -1.53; 24.0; 26.5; 24.6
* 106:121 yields -1.01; 24.9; 26.4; 25.4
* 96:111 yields -1.15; 24.9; 26.37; 25.8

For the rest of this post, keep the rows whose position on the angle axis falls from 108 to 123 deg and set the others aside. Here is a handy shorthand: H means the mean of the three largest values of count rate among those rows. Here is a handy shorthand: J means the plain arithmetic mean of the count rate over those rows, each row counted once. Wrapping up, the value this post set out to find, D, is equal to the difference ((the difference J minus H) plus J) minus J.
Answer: -0.61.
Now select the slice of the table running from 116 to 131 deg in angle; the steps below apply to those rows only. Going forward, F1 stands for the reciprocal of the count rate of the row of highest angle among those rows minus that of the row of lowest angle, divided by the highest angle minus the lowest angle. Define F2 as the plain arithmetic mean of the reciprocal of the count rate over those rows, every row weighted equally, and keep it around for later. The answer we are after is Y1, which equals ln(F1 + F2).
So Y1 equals -3.25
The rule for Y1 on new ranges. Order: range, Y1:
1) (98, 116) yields -3.23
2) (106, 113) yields -3.26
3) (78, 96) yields -3.20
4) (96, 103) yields -3.21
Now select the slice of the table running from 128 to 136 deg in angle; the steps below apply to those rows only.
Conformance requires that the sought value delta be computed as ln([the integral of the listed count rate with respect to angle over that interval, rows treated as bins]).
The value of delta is 5.32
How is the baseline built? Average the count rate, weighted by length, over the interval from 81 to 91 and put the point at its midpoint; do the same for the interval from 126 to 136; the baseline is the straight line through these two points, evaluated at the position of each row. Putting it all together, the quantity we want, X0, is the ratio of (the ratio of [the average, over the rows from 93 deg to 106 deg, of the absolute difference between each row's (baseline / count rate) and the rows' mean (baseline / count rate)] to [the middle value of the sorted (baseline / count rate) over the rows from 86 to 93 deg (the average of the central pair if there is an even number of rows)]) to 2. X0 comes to 0.023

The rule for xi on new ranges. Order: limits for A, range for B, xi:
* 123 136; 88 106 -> 0.567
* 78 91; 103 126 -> 0.516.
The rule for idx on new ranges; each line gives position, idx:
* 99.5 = 26.35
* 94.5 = 23.81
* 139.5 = 22.68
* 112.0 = 26.4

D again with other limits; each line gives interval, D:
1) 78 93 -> -0.73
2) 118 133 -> -0.46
